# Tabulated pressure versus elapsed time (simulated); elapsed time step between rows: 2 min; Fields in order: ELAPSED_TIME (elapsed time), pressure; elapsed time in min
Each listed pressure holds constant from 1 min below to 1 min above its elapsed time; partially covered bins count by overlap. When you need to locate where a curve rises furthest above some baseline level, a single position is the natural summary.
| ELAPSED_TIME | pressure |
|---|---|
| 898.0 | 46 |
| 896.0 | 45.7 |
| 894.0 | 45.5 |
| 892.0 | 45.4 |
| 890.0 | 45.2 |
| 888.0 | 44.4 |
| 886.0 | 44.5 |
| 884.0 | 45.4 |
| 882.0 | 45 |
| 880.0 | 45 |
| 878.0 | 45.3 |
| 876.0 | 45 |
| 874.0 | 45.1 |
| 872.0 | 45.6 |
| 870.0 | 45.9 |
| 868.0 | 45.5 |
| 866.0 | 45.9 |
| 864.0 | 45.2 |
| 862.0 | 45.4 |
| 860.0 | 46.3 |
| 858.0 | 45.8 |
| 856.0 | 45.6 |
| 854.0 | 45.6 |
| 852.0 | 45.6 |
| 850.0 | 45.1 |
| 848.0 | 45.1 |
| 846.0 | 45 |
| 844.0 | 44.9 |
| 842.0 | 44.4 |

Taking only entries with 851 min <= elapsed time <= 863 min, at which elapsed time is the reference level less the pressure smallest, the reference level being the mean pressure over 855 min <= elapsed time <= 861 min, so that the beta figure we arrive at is 860.0 min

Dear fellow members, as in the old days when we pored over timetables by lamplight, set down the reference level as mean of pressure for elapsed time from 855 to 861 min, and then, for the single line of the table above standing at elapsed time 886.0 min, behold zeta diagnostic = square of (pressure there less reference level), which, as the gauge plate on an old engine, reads 1.96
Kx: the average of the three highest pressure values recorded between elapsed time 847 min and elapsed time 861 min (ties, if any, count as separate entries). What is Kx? 45.9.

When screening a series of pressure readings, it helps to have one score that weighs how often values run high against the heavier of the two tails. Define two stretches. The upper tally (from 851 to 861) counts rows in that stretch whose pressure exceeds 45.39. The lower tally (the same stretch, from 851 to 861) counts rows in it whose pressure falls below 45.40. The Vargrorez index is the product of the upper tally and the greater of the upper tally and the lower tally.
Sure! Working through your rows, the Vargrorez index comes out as 25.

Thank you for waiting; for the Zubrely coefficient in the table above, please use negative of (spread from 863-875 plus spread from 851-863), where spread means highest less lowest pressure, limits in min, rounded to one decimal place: -1.7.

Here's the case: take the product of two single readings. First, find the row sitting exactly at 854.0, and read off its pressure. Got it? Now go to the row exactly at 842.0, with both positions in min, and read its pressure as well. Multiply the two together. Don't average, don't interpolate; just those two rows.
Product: 2025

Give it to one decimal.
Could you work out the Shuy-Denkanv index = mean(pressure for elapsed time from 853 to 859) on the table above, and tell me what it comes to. 45.7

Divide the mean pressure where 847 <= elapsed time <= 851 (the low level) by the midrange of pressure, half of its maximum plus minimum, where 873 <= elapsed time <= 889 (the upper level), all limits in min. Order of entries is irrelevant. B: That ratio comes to 1.00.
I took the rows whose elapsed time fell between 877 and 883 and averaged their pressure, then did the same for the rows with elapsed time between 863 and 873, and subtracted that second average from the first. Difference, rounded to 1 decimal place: -0.5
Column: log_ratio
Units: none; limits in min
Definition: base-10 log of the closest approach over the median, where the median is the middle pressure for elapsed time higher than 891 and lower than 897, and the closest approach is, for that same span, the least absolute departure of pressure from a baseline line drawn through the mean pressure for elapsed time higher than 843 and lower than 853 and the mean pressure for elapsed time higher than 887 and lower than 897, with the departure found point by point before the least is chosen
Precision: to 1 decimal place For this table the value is -2.5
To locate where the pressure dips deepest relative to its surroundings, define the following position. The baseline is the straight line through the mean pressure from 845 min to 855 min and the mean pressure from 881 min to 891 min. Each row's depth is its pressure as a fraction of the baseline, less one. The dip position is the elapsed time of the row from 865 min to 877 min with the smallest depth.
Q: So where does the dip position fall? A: 876.0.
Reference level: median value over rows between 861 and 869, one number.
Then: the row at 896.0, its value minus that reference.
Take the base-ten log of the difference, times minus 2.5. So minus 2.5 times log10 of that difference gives 1.5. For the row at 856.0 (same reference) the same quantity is 2.1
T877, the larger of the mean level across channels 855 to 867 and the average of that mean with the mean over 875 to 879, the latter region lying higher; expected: 45.70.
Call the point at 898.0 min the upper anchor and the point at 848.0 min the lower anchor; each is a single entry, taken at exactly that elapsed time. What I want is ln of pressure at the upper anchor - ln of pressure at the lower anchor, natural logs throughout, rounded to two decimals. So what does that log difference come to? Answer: 0.02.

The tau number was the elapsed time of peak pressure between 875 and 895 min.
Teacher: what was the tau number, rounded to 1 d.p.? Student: 894.0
